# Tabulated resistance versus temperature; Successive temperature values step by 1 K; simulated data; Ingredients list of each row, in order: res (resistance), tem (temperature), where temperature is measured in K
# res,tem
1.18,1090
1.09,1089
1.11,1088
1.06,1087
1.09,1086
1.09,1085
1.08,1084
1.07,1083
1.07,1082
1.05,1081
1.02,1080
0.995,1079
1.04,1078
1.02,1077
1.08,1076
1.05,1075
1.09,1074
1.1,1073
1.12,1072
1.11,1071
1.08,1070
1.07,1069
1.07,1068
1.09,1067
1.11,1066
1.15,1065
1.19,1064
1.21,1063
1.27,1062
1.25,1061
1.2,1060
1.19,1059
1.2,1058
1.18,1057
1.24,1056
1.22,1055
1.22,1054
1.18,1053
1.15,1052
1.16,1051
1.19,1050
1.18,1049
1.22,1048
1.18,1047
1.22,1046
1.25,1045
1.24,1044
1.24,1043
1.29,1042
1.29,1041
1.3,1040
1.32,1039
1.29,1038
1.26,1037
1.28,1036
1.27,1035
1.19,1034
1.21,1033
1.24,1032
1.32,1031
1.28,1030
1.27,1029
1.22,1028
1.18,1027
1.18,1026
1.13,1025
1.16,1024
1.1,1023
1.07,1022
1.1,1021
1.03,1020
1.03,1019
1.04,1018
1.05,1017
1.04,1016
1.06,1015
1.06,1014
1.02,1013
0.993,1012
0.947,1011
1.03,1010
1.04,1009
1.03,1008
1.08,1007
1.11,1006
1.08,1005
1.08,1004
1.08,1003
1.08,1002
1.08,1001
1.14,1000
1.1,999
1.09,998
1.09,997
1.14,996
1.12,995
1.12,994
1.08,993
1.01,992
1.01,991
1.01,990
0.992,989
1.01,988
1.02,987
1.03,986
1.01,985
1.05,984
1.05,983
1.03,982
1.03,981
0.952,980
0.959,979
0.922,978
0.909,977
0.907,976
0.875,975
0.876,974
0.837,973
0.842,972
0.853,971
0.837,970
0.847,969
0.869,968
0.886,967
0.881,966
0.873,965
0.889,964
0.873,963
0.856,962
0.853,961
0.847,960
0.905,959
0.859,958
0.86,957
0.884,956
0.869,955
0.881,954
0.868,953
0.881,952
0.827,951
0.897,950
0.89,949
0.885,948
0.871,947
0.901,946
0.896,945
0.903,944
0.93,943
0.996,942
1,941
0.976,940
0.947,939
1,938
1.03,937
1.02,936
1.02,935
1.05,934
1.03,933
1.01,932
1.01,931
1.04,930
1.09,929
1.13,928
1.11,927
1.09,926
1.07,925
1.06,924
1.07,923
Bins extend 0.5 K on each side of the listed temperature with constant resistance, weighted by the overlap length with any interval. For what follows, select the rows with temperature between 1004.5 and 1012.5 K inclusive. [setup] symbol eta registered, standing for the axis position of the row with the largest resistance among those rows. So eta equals 1006 K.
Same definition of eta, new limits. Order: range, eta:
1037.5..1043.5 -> 1039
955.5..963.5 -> 959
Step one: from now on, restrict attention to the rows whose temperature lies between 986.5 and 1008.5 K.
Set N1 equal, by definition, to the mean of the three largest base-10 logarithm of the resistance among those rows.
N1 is 0.05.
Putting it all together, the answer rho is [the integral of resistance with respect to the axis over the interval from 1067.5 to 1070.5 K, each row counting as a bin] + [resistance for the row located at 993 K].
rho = 4.3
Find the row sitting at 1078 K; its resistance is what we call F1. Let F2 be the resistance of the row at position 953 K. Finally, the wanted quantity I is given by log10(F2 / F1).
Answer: -0.08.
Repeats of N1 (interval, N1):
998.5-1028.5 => 0.08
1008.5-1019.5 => 0.02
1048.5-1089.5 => 0.10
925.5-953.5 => 0.05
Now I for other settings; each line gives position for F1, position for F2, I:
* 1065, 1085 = -0.02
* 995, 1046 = 0.04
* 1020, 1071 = 0.03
